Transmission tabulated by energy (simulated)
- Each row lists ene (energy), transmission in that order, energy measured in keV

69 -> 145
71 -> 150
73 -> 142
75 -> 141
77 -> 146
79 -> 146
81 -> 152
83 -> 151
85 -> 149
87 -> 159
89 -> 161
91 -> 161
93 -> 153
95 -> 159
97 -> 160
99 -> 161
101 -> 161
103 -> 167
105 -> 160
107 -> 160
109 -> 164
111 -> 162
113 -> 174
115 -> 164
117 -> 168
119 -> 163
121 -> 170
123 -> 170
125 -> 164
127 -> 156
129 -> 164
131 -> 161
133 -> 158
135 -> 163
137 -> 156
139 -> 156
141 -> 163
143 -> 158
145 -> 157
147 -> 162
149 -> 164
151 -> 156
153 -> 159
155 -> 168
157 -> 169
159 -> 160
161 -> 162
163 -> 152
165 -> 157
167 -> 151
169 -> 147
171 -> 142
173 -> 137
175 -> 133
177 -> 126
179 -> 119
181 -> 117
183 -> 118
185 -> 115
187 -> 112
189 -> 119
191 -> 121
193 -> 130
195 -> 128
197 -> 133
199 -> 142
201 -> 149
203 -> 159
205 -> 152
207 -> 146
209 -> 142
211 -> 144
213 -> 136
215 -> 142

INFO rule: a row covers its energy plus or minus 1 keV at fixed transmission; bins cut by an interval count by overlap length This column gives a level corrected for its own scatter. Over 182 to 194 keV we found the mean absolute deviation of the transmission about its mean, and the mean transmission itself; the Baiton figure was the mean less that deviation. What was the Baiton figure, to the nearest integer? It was 115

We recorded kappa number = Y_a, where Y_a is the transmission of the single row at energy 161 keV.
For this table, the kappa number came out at 162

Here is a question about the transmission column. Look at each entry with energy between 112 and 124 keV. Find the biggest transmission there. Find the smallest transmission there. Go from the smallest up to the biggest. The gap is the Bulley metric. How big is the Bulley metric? 11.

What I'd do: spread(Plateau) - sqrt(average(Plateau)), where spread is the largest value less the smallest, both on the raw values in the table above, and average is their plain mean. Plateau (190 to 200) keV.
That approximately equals 10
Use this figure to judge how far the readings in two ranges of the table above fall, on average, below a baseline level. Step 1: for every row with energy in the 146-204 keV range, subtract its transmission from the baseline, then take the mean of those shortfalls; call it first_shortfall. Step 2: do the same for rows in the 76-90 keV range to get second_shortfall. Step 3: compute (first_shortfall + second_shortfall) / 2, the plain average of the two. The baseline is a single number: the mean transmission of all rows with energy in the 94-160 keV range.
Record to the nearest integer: 16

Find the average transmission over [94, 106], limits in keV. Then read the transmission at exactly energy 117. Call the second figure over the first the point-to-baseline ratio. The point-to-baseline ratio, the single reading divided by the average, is 1.04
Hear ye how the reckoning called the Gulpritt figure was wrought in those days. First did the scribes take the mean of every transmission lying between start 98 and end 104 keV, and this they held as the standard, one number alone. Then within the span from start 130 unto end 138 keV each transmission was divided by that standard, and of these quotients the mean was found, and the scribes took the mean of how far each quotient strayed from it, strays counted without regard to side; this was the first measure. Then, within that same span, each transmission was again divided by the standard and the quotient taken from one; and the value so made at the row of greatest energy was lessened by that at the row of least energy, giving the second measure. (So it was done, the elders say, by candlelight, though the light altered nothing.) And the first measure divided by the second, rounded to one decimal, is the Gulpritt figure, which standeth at 0.5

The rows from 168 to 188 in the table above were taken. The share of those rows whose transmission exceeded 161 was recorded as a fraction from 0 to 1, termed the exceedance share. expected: 0.0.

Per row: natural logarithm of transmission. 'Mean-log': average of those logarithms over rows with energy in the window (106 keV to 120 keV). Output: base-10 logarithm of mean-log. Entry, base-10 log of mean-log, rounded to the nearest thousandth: 0.708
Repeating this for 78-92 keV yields 0.702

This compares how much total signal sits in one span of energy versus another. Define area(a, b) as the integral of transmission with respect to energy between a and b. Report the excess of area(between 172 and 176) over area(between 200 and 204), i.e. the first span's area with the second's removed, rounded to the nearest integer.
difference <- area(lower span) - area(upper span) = -76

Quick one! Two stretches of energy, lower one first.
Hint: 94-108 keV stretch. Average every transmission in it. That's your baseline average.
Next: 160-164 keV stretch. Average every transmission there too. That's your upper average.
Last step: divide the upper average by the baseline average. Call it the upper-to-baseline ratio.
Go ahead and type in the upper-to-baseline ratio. 0.97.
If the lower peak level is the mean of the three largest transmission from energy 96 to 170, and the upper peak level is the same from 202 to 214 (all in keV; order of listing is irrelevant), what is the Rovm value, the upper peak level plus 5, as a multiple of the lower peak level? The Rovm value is 0.92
